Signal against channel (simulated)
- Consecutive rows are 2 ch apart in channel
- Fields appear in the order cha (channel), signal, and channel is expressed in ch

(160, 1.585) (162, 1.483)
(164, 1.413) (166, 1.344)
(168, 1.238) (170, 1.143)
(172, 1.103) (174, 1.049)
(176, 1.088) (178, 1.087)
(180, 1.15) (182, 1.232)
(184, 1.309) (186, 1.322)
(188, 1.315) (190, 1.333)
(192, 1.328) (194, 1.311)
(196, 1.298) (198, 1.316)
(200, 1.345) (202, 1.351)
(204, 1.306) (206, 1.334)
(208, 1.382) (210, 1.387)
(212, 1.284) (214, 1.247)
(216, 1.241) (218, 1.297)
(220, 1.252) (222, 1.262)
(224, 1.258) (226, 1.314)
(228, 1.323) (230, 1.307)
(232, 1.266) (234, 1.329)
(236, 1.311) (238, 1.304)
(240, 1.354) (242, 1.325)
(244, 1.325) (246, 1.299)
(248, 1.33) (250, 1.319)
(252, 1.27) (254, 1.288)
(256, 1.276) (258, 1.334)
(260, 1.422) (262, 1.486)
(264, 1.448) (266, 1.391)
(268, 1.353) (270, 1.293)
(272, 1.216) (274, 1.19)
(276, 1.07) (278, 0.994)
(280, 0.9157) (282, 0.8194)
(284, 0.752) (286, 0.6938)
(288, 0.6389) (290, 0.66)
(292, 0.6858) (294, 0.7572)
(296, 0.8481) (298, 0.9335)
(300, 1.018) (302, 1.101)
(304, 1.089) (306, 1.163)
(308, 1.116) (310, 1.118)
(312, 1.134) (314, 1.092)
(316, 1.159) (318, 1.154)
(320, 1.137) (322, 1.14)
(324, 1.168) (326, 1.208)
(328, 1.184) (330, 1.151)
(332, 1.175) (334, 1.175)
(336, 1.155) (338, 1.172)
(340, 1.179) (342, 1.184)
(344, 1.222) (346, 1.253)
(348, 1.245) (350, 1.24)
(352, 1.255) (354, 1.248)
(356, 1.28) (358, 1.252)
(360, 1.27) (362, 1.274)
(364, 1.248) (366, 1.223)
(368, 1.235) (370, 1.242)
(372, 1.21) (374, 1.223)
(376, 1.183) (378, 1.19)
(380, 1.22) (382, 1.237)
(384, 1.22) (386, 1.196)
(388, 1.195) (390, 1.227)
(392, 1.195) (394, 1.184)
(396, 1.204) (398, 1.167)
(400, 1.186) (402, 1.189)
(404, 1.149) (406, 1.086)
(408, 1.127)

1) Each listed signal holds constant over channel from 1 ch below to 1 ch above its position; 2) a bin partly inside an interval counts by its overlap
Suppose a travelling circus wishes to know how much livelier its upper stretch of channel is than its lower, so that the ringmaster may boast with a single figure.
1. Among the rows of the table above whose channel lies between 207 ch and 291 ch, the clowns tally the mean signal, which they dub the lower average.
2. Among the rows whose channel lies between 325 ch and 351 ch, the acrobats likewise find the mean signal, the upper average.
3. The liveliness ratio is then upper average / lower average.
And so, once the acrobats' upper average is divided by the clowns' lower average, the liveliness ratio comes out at 0.980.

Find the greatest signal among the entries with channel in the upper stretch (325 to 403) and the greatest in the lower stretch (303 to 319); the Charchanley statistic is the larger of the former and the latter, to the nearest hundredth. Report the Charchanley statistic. 1.28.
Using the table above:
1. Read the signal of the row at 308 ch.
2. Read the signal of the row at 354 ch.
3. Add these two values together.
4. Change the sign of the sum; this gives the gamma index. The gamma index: -2.36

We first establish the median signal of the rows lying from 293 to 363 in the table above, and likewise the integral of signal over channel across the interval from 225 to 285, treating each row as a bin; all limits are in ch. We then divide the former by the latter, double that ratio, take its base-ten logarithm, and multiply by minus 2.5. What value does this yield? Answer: 3.8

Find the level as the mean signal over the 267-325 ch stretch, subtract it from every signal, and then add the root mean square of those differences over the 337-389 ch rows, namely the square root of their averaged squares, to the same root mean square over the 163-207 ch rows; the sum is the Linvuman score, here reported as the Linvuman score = 0.481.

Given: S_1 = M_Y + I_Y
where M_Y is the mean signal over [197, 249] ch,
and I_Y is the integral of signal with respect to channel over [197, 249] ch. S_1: 69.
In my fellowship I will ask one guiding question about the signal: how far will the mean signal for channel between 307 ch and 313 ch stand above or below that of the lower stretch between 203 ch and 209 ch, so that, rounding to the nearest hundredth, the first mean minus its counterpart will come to -0.22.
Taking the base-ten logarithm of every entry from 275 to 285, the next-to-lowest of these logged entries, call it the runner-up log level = -0.087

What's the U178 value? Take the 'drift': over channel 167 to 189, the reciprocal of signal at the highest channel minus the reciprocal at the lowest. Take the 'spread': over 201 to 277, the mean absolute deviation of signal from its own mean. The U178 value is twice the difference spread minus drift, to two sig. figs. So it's 0.19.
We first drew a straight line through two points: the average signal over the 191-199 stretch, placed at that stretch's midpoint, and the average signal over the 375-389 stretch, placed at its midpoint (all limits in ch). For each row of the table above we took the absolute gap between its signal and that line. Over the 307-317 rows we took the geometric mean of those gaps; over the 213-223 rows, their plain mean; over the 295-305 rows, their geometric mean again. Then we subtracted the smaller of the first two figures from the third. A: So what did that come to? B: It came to 0.197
